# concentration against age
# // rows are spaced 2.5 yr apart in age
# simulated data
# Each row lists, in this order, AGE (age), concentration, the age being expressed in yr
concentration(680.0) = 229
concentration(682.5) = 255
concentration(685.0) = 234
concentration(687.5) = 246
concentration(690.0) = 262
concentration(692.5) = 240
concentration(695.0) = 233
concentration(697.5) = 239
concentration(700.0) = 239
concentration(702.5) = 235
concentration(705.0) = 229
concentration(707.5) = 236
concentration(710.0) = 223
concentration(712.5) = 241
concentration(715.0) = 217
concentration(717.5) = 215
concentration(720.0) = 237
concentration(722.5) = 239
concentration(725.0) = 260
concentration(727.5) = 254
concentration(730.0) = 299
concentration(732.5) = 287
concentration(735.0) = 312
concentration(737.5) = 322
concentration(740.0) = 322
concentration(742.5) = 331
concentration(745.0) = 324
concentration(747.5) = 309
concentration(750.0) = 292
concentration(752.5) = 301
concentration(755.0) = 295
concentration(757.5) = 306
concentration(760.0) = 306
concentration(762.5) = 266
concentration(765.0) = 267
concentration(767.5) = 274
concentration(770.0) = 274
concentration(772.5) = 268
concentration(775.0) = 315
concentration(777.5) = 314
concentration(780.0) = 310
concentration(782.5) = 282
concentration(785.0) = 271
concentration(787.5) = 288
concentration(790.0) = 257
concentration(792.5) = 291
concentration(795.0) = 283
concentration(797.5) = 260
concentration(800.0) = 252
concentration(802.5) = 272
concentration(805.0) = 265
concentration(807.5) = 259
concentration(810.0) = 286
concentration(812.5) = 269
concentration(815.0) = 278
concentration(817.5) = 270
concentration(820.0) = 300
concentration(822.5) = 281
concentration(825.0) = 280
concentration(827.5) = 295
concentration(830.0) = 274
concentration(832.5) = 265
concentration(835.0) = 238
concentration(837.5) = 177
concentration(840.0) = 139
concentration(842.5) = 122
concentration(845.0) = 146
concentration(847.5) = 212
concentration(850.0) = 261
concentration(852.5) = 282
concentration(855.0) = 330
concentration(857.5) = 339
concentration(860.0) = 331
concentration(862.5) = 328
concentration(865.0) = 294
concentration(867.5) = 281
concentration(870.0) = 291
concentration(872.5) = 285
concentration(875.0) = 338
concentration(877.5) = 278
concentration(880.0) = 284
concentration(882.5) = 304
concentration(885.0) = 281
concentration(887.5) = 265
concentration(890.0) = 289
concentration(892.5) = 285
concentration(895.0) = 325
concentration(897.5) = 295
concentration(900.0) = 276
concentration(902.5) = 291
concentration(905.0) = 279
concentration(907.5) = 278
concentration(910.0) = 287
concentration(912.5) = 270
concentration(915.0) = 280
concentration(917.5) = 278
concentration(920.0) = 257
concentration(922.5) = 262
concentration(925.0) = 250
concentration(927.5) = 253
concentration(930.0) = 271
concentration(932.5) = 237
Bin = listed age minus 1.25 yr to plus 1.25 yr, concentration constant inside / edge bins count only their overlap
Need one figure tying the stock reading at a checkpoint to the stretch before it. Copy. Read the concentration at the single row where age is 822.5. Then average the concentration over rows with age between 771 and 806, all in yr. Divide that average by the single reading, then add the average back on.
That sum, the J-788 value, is 282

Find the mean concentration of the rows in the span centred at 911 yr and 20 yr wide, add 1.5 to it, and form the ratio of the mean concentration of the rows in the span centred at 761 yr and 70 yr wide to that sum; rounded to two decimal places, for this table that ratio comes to 1.05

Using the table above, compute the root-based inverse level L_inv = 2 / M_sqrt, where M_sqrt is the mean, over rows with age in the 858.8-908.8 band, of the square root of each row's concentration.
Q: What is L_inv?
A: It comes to 0.117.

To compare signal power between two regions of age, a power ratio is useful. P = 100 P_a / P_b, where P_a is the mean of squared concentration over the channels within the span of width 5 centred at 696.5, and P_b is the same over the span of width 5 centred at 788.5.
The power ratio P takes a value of 75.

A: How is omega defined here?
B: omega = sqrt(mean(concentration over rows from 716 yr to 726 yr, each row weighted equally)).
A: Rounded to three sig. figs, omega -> 15.4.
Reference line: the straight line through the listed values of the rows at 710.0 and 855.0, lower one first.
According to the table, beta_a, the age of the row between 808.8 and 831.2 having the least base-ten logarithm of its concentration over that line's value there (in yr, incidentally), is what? 830.0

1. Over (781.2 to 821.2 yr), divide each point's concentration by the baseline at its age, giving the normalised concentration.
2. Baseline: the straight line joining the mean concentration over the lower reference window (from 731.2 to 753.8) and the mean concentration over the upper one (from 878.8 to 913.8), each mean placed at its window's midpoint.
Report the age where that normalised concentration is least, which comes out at 800.0 yr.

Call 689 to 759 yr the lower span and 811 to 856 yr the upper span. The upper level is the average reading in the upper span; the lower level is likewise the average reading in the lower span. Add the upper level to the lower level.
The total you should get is 513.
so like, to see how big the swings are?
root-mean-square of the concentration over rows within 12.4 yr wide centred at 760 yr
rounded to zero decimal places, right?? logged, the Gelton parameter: 289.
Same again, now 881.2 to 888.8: 284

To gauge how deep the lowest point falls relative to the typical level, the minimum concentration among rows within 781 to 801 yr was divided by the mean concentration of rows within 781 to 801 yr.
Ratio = 0.92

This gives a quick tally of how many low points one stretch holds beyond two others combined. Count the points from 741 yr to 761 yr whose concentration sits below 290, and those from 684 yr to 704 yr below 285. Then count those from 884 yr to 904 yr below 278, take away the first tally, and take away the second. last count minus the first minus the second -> -6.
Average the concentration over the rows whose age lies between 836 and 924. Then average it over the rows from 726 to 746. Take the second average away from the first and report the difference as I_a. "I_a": -34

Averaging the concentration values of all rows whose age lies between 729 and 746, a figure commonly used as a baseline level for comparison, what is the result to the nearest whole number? 314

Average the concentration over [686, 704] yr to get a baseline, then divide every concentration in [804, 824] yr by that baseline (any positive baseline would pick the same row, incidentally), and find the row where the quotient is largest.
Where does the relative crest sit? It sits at 820.0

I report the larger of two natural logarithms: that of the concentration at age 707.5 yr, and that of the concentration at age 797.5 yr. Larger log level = 5.56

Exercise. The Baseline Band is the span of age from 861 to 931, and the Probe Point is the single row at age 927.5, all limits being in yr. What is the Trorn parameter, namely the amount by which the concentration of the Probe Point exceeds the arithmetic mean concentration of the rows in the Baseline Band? -31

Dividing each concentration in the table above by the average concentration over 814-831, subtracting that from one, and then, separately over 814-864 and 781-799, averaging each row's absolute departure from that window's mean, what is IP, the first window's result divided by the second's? 4.5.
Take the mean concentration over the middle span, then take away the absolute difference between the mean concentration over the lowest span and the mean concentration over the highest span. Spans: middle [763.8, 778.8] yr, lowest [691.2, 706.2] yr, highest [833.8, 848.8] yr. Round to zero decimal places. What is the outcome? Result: 222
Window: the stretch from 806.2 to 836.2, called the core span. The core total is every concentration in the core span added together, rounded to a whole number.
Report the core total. 3295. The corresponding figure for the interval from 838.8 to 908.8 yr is 7709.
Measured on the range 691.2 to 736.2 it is 4435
